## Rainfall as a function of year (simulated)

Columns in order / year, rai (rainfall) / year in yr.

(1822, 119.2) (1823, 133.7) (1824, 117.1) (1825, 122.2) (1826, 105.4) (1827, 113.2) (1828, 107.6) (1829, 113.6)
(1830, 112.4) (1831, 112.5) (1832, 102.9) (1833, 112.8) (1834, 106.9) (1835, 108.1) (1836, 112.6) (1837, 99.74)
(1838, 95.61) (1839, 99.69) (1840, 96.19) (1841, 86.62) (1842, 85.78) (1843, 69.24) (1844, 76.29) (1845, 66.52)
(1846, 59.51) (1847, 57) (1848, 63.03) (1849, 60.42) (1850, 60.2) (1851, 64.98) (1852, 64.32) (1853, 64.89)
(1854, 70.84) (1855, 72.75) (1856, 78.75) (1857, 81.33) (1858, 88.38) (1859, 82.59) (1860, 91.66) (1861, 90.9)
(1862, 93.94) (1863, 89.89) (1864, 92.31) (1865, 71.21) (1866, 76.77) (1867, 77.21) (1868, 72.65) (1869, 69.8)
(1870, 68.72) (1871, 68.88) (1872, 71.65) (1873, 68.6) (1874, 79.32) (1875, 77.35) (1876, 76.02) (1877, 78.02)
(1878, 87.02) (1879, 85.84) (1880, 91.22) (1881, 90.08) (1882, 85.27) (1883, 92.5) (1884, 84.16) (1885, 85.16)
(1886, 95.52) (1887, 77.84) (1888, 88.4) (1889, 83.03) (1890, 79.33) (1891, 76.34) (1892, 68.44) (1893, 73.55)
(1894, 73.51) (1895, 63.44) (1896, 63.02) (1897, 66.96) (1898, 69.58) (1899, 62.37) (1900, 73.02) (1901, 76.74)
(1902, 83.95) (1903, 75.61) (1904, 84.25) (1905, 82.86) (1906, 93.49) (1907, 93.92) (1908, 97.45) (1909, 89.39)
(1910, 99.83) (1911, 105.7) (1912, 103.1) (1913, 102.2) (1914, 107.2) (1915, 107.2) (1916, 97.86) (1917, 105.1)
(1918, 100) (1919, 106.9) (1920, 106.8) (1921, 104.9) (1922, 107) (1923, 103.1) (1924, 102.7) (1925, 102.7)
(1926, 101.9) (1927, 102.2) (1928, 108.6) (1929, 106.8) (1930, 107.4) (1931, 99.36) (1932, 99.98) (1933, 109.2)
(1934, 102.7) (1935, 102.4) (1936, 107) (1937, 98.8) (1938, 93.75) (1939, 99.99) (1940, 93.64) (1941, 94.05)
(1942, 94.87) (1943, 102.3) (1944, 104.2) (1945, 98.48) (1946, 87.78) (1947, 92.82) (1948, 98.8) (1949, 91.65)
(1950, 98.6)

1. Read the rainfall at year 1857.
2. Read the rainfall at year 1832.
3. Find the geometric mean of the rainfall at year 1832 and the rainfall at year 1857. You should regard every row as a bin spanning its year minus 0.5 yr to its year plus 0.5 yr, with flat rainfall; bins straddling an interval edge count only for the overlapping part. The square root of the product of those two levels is 91.5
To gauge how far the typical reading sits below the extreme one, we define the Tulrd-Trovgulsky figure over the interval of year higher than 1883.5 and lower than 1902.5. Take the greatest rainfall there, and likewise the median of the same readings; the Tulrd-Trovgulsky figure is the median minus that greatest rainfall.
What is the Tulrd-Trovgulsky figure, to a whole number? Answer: -19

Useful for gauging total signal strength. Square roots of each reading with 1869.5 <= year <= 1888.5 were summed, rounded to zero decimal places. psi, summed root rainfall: 171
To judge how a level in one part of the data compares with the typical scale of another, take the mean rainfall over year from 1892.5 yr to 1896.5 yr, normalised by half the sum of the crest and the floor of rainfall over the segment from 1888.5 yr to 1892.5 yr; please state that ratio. 0.90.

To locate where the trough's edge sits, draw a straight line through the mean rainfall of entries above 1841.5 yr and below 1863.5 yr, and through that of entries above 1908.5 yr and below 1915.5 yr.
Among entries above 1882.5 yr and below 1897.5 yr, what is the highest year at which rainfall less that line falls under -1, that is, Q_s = 1897 yr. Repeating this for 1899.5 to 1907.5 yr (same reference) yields 1907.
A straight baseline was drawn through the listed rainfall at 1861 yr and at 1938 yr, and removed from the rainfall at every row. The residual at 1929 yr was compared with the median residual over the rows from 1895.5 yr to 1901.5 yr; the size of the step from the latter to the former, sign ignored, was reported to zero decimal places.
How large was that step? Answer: 37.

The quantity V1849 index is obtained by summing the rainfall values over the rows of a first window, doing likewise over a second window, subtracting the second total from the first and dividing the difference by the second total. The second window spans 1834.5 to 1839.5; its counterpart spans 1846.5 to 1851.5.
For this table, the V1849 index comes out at -0.4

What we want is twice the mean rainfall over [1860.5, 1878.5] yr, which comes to 157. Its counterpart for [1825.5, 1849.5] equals 185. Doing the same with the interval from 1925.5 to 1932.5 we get 207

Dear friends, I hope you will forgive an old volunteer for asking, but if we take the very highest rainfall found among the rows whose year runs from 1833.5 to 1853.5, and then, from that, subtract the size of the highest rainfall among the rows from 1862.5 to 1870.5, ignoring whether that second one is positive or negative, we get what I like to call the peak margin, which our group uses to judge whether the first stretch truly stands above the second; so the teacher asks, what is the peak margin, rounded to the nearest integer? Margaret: 20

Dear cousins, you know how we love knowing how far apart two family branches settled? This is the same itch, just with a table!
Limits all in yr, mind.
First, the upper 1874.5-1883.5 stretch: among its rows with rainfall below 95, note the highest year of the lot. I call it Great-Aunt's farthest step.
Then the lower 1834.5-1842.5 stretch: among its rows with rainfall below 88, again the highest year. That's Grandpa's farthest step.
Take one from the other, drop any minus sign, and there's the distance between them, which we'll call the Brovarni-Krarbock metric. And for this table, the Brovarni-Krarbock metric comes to 41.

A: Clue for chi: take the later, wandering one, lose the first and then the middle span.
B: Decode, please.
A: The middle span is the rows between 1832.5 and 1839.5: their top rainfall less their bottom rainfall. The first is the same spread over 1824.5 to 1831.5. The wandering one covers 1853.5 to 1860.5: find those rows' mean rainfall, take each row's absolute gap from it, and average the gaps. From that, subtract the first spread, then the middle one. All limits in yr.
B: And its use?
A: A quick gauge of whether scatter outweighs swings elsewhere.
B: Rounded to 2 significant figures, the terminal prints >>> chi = -28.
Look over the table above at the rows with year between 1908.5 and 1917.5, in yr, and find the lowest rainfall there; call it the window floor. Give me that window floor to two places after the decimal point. 89.39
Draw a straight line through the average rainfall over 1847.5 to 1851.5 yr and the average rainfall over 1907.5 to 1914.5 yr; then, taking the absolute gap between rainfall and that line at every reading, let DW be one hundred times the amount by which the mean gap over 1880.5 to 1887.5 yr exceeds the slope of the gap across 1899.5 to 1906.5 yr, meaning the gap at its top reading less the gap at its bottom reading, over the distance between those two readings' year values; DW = 846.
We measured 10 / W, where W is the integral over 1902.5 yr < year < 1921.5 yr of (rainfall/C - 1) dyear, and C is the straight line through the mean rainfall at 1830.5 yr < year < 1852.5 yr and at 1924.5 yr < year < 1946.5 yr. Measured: 40.3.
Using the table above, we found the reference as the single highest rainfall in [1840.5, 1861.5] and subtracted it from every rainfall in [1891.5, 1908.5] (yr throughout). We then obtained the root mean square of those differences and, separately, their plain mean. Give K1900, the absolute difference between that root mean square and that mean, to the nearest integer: 34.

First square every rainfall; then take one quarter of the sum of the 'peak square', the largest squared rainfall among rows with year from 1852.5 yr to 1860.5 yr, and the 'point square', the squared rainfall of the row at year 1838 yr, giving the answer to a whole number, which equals 4386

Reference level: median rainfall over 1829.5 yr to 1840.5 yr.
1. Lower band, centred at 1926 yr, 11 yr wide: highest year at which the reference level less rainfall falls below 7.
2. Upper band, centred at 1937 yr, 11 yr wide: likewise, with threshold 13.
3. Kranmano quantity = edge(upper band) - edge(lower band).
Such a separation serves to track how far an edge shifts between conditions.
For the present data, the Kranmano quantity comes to 12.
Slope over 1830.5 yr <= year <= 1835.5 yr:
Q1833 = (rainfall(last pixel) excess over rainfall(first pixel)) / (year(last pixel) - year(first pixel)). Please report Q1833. -1.1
